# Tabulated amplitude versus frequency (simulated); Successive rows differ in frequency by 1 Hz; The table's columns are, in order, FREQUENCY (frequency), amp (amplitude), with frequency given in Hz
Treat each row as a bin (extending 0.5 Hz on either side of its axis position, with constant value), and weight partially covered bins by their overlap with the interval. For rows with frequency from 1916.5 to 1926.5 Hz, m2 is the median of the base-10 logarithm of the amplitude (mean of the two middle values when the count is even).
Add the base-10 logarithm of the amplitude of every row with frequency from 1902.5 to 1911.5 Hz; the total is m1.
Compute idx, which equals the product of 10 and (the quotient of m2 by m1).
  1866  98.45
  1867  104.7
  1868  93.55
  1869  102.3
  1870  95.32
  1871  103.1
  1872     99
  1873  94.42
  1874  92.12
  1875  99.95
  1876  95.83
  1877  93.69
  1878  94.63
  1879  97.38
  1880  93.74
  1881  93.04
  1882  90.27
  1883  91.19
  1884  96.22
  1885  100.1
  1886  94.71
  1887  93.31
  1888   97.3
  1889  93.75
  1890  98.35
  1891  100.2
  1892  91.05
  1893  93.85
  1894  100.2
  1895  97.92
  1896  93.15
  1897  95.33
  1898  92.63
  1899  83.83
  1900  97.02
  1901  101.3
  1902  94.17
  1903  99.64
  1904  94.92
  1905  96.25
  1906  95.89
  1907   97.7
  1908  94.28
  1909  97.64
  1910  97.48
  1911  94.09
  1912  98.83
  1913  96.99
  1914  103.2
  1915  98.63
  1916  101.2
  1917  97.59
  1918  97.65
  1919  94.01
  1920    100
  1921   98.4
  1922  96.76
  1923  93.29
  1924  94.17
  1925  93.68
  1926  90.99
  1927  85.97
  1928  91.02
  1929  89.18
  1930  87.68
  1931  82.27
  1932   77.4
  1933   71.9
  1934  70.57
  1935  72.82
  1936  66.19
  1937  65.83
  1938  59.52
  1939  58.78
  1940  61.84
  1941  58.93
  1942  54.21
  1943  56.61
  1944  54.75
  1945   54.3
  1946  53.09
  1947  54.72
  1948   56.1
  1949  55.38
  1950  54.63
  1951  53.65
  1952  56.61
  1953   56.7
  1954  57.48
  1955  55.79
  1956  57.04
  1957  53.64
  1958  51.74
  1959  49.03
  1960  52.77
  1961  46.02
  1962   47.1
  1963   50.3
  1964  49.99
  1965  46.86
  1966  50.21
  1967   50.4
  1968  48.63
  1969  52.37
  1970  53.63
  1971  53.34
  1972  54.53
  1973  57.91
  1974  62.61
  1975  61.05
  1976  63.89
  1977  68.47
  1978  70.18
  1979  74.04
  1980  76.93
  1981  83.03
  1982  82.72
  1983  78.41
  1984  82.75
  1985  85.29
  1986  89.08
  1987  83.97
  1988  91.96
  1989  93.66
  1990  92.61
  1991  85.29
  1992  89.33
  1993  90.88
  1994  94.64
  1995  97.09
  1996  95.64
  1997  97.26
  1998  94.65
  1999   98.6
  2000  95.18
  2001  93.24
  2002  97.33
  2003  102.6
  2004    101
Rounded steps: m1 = 18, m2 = 1.980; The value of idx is 1.11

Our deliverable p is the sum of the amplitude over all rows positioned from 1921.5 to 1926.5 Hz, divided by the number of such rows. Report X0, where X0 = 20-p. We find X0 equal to -74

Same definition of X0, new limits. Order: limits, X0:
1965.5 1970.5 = -31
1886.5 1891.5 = -77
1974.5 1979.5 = -48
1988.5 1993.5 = -70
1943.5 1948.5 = -35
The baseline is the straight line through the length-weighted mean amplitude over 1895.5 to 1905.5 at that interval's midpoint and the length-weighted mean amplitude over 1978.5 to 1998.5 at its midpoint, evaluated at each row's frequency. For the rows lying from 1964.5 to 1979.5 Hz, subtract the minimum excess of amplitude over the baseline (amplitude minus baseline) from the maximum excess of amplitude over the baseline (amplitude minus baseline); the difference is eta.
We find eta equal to 28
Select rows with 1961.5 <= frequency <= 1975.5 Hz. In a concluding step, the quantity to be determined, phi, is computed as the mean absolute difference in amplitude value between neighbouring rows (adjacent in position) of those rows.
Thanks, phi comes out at 2.2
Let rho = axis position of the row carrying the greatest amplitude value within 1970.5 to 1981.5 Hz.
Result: 1981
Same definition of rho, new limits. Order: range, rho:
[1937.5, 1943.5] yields 1940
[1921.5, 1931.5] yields 1922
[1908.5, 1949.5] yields 1914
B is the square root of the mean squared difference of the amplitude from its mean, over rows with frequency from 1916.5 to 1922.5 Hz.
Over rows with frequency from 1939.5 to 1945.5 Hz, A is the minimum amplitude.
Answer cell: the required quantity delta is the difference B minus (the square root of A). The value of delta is -6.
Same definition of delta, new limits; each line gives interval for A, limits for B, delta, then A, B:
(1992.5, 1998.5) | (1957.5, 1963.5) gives -7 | 90.88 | 2.4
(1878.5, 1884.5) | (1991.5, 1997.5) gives -6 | 90.27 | 3.0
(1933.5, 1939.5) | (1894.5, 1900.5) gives -3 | 58.78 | 4.6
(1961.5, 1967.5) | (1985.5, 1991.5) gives -3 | 46.86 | 3.7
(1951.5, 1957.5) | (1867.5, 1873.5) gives -4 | 53.64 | 3.8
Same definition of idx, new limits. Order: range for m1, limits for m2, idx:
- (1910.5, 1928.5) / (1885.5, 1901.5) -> 0.55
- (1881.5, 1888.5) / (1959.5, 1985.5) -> 1.26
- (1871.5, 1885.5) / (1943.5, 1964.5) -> 0.63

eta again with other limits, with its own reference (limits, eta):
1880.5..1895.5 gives 11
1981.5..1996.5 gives 20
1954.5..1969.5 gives 11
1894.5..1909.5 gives 18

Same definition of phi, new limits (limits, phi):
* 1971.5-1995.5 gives 3.6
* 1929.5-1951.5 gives 2.6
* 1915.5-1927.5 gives 2.6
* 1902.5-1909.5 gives 2.5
